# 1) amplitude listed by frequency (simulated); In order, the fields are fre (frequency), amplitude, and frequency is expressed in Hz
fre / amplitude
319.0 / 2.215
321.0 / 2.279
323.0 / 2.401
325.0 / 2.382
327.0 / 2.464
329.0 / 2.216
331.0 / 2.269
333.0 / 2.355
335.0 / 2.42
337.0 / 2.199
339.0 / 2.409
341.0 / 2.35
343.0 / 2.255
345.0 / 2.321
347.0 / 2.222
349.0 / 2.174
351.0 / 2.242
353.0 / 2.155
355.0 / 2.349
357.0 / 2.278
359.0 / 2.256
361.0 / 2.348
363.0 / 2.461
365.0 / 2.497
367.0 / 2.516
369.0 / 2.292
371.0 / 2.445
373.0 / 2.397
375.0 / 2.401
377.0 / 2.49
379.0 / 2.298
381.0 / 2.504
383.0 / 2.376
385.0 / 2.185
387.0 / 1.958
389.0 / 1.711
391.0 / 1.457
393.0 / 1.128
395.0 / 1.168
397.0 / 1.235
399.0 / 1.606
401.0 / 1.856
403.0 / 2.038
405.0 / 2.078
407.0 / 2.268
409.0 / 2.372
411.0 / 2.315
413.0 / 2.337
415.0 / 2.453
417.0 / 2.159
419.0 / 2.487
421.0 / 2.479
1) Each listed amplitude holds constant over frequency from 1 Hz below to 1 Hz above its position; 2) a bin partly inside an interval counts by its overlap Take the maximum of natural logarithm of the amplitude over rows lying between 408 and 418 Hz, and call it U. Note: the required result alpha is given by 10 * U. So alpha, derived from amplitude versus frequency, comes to 9.0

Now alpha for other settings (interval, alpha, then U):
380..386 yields 9.2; 0.918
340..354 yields 8.5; 0.854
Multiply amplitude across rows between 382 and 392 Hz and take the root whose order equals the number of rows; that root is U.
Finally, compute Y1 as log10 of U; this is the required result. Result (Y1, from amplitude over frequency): 0.28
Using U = 1.91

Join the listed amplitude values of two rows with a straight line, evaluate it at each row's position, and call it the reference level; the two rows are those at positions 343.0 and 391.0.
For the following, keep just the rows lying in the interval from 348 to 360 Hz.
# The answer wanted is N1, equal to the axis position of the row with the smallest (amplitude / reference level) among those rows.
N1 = 349.0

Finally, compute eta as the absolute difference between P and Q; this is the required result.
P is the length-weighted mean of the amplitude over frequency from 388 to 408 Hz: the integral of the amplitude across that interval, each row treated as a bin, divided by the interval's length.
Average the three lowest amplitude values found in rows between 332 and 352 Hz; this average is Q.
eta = 0.5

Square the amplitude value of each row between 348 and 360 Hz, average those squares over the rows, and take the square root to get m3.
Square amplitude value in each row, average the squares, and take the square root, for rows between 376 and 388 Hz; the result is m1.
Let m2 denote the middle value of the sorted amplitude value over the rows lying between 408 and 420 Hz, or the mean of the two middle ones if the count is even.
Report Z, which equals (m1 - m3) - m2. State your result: -2.3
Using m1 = 2.31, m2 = 2.35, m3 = 2.24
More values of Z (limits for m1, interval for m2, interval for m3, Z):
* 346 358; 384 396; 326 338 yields -1.7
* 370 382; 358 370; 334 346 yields -2.3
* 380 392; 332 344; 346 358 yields -2.5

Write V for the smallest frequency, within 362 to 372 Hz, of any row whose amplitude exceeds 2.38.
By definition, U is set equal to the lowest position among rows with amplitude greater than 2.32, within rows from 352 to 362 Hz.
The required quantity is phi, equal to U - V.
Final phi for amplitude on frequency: -8 Hz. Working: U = 355.0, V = 363.0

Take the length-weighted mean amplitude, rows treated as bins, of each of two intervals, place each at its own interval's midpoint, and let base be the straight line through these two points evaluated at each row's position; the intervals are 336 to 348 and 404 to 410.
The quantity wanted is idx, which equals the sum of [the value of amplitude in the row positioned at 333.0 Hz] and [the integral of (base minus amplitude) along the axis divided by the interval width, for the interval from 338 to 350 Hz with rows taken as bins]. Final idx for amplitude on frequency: 2.36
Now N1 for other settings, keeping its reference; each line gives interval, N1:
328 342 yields 329.0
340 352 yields 343.0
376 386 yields 379.0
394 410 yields 395.0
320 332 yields 321.0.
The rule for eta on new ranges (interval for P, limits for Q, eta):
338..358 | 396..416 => 0.7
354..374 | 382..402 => 1.2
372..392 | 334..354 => 0.0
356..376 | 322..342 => 0.2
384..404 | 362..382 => 0.7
